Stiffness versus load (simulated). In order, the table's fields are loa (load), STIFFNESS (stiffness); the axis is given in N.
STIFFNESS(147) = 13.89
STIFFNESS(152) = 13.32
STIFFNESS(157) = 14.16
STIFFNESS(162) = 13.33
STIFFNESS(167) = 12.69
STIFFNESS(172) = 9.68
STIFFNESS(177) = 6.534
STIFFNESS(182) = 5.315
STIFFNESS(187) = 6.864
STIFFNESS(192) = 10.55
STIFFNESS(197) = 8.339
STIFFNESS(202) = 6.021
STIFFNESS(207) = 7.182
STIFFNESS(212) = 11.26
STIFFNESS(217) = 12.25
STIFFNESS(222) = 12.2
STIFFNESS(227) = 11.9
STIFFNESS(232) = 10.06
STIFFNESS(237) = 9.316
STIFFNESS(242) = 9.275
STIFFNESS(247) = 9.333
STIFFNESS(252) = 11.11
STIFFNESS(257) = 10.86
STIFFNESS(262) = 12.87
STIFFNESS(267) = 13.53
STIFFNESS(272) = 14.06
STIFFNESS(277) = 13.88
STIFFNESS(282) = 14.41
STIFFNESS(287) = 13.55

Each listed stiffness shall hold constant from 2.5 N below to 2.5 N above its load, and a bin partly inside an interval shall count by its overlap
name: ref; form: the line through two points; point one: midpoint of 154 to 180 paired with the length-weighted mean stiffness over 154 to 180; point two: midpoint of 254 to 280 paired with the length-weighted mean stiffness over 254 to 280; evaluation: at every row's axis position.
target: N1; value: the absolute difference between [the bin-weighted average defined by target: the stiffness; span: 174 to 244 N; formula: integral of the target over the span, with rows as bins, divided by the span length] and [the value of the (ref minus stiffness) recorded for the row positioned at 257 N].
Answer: 7.1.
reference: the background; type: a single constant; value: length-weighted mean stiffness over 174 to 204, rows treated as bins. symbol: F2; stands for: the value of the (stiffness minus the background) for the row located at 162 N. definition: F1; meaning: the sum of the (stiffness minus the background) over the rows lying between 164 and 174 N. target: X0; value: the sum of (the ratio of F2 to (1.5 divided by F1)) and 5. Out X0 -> 36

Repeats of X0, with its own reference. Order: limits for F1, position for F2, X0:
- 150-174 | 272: 124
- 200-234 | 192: 47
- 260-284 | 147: 145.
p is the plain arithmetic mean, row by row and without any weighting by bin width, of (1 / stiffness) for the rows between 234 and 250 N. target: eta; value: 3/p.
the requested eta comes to 28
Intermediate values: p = 0.107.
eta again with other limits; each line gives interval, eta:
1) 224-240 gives 31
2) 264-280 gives 41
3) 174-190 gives 18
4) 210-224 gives 36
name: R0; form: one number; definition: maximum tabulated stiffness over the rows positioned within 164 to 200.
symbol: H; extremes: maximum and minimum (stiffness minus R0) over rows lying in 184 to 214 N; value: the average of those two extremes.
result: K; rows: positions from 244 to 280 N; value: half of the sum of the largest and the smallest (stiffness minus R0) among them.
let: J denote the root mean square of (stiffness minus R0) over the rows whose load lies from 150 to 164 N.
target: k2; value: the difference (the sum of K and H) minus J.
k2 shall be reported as -6.0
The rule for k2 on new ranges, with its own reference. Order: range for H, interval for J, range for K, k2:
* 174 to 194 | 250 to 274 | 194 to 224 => -9.6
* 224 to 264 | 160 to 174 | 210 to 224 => -4.3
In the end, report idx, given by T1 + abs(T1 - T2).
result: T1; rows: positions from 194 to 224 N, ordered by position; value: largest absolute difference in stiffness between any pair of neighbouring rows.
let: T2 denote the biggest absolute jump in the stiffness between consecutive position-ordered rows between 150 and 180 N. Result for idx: 5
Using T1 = 4.1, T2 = 3.15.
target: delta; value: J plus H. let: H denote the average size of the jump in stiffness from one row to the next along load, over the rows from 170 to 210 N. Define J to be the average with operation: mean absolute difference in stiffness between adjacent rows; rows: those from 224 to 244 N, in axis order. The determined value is 3.1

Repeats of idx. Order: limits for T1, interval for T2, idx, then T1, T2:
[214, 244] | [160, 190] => 3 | 1.8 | 3.15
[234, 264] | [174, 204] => 4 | 2.0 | 3.69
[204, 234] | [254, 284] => 6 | 4.1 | 2.01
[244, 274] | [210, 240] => 2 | 2.0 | 1.84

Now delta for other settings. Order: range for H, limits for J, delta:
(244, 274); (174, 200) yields 3.2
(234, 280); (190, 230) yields 2.3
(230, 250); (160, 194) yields 2.5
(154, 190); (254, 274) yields 2.8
